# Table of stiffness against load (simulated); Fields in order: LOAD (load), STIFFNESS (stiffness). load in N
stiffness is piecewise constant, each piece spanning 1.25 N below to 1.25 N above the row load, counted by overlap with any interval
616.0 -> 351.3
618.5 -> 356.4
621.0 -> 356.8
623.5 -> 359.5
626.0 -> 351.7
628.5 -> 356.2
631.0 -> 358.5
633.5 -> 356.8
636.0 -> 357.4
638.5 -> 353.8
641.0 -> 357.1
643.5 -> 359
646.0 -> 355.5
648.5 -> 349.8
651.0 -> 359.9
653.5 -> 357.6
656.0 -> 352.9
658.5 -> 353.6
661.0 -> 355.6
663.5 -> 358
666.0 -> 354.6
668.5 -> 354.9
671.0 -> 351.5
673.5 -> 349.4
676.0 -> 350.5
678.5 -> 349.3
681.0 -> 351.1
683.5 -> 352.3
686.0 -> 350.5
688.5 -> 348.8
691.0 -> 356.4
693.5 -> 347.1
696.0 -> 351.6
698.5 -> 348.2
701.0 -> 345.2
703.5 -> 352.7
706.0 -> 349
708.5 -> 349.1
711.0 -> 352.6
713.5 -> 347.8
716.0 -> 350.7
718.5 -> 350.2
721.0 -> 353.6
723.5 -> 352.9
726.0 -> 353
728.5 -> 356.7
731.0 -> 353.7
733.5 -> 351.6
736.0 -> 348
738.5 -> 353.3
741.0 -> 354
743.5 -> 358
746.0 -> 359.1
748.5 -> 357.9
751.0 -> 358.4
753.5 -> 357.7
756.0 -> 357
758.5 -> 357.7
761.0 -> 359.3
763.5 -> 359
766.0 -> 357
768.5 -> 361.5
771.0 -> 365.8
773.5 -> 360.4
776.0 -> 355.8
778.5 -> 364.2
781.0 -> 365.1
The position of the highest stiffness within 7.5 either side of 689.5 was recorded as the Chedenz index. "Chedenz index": 691.0 N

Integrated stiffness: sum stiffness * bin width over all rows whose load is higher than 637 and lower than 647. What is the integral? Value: 3564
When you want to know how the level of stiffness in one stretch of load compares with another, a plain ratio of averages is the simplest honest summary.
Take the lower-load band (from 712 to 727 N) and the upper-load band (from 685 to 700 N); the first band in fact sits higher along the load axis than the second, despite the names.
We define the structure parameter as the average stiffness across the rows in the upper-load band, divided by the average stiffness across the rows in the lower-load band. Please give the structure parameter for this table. 0.997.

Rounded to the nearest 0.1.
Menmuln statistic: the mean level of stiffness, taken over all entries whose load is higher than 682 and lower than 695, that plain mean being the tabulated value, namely 351.0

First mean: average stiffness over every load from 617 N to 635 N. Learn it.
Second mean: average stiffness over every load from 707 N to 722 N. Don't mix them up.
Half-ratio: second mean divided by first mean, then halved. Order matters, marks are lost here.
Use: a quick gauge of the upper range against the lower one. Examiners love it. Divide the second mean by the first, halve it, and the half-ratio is 0.492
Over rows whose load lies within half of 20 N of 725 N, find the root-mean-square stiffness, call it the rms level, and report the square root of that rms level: 18.8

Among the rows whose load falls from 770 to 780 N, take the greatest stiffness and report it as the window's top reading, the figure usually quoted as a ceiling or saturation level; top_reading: 365.8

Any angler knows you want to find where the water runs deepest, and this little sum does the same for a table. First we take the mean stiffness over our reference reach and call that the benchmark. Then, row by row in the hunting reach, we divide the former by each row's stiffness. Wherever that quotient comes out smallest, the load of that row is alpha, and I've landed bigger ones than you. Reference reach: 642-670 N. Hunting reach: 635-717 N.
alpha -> 651.0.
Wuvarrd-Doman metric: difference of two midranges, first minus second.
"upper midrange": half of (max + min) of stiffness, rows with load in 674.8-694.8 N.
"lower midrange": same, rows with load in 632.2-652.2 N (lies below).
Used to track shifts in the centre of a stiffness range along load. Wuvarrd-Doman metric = -3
